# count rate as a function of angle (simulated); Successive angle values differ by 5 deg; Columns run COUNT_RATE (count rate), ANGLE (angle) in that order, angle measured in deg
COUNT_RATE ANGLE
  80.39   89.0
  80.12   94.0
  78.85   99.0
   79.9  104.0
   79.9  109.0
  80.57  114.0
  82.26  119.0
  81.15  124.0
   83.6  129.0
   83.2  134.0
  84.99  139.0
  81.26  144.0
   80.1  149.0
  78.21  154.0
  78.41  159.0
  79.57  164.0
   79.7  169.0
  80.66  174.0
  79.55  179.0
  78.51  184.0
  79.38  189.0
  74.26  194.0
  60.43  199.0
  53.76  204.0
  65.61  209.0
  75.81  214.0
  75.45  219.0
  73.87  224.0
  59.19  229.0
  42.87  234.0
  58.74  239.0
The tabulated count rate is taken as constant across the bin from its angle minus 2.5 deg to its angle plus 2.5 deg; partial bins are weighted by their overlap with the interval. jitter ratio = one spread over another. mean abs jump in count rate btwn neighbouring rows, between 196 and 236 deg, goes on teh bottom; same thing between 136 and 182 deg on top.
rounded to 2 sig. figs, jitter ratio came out 0.15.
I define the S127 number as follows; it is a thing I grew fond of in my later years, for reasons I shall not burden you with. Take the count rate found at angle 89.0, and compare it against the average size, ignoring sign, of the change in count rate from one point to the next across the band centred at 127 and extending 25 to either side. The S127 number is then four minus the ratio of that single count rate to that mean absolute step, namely -52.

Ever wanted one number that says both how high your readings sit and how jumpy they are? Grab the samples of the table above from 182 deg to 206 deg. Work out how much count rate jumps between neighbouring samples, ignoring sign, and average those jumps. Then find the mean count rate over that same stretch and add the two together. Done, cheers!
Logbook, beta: 76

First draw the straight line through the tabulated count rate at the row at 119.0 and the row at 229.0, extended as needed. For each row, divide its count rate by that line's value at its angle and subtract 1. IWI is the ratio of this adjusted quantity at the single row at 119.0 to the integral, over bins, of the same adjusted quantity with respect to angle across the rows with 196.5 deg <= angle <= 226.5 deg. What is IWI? 0.000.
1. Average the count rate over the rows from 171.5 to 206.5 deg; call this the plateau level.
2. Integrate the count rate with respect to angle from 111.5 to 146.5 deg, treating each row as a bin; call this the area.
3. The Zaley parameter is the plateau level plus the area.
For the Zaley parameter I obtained 2958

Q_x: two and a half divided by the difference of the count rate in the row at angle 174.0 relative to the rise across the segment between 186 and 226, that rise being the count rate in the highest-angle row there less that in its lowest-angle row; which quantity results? 0.0290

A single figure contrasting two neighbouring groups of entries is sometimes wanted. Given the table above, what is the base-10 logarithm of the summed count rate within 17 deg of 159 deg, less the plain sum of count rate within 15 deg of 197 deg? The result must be -409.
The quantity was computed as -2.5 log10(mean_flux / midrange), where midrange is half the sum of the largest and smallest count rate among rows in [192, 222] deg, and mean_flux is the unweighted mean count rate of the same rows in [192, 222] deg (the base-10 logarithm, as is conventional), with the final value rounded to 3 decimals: -0.045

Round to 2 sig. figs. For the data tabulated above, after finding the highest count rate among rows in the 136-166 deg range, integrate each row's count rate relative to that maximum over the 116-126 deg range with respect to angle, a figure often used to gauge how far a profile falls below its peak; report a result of -33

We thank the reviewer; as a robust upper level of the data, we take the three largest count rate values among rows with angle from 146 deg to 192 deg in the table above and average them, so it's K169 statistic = 80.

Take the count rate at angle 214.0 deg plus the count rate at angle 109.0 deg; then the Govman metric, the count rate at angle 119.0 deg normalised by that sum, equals 0.53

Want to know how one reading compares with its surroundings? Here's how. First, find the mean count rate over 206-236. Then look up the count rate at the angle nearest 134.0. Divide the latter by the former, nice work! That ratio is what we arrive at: 1.27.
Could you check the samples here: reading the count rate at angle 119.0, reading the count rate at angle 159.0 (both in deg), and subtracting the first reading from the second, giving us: -4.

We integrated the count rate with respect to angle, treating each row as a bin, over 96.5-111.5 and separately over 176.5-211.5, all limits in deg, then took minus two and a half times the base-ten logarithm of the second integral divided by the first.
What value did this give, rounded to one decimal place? -0.8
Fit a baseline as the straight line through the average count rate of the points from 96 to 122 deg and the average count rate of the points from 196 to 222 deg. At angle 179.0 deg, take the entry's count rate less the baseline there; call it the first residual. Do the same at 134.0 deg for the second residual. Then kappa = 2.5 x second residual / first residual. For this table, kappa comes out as 1.8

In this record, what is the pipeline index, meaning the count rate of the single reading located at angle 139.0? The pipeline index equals 84.99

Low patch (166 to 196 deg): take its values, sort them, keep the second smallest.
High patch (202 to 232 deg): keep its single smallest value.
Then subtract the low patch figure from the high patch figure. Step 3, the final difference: -25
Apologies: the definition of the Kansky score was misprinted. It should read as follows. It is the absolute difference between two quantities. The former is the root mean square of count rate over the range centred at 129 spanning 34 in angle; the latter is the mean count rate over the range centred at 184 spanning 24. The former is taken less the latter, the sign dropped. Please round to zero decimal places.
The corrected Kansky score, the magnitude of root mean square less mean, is 4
